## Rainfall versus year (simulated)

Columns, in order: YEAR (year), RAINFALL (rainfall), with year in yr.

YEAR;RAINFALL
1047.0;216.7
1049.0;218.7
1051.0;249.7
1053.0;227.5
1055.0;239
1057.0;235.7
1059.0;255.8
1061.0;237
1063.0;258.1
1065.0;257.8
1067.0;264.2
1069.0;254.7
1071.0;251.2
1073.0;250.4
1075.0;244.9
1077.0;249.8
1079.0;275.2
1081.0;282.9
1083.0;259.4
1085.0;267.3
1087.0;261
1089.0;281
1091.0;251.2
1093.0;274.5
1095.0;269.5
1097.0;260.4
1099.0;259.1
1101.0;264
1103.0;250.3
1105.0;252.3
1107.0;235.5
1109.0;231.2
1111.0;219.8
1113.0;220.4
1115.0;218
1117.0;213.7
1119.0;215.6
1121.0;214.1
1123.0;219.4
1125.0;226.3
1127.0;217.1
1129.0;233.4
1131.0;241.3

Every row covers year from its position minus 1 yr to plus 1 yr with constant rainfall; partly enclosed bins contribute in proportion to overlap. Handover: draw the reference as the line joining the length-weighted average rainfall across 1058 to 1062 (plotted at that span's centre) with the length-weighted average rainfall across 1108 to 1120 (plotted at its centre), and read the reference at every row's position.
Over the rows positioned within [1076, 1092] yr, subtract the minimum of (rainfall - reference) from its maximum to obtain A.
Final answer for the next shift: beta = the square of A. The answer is 1378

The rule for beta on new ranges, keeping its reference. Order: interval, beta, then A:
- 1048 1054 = 1023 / 32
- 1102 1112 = 873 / 30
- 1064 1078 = 236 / 15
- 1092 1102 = 155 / 12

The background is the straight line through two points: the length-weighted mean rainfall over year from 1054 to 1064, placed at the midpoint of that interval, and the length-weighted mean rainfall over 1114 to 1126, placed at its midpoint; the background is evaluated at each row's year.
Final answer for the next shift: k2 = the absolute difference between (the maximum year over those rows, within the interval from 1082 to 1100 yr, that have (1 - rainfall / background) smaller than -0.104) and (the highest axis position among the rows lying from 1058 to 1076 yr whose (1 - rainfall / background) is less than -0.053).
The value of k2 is 30 yr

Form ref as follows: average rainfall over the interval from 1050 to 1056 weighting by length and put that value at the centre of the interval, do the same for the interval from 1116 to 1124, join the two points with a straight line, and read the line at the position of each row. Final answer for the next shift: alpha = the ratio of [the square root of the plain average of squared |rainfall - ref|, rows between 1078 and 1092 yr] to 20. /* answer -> 2.1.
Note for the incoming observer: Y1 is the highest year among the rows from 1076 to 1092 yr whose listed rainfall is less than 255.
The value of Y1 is 1091.0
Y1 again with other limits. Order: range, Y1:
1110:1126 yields 1125.0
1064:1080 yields 1077.0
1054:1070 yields 1069.0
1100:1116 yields 1115.0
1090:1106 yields 1105.0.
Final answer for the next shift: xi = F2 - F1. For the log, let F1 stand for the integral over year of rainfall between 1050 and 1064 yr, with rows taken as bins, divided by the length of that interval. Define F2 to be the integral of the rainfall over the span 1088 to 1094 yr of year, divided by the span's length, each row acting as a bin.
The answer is 26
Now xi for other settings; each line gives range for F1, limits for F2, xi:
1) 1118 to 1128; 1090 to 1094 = 44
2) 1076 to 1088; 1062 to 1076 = -11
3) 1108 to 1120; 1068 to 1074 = 32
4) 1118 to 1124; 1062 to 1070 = 42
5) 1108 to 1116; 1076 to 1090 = 46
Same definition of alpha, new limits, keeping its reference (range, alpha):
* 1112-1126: 0.3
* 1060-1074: 1.1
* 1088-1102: 2.1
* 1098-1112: 1.4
